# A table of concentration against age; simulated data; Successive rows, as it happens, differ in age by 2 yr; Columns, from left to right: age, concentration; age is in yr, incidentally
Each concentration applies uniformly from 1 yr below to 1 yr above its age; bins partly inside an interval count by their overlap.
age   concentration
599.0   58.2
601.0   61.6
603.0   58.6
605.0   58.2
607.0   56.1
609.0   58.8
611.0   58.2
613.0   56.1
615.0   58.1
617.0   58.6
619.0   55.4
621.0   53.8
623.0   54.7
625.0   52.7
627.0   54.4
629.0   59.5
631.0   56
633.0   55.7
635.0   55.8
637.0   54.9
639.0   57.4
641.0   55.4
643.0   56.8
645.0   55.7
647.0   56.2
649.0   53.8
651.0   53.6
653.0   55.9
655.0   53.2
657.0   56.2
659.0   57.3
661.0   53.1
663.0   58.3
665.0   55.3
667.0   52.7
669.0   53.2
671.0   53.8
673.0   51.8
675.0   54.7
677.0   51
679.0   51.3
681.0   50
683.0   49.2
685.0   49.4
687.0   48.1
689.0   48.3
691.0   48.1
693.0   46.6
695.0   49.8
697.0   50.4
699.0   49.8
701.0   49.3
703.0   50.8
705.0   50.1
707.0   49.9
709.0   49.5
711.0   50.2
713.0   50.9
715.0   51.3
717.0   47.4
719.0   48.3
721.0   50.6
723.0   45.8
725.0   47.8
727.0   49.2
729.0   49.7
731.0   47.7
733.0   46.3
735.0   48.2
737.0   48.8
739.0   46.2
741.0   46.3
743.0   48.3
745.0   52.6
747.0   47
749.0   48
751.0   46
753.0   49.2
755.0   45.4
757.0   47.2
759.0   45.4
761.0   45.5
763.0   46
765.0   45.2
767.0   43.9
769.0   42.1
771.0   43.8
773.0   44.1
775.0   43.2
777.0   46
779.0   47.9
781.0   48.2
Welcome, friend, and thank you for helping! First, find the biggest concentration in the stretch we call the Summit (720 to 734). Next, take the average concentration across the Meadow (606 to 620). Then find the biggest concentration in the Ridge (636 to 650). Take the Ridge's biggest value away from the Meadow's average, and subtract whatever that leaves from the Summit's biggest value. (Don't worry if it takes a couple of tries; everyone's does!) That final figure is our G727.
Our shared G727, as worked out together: 50.7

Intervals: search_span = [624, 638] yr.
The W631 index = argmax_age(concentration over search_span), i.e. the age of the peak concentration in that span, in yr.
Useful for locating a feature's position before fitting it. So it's 629.0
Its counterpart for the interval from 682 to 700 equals 697.0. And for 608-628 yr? 609.0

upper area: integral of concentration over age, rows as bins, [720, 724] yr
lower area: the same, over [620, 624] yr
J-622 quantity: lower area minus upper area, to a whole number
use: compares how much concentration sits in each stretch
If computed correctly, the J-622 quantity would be 24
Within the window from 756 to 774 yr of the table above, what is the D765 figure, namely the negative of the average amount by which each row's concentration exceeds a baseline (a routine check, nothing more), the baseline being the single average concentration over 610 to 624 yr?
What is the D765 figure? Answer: 12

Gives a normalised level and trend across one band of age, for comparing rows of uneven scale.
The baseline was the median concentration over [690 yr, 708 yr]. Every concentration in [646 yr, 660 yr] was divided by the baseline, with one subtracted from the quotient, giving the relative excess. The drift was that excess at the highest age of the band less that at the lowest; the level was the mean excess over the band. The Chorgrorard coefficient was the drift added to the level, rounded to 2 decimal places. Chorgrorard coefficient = 0.13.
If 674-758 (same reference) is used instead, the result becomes -0.17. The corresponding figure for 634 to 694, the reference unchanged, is -0.12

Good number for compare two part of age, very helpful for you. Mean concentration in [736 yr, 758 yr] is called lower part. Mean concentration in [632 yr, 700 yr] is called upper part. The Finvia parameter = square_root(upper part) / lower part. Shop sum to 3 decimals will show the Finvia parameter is 0.153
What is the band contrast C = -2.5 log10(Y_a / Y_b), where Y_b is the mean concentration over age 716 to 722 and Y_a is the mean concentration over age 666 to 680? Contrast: -0.083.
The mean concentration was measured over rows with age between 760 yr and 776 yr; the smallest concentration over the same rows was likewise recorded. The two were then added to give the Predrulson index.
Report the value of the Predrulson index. 86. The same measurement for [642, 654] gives 109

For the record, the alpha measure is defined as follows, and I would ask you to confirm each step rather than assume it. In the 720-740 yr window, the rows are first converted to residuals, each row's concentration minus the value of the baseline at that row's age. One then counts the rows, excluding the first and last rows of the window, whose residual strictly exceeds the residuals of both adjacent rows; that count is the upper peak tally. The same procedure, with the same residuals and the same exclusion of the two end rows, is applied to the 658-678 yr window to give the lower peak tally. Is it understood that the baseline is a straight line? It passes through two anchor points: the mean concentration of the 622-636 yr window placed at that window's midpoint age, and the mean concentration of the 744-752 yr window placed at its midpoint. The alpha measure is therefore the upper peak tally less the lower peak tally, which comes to -1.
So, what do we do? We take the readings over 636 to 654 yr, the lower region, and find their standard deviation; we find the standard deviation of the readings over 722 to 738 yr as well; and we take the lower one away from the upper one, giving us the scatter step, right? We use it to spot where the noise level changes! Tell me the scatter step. 0.1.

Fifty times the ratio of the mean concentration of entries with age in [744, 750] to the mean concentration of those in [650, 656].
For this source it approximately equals 45.4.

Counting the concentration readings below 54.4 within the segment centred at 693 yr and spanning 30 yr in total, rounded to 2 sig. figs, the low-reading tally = 15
